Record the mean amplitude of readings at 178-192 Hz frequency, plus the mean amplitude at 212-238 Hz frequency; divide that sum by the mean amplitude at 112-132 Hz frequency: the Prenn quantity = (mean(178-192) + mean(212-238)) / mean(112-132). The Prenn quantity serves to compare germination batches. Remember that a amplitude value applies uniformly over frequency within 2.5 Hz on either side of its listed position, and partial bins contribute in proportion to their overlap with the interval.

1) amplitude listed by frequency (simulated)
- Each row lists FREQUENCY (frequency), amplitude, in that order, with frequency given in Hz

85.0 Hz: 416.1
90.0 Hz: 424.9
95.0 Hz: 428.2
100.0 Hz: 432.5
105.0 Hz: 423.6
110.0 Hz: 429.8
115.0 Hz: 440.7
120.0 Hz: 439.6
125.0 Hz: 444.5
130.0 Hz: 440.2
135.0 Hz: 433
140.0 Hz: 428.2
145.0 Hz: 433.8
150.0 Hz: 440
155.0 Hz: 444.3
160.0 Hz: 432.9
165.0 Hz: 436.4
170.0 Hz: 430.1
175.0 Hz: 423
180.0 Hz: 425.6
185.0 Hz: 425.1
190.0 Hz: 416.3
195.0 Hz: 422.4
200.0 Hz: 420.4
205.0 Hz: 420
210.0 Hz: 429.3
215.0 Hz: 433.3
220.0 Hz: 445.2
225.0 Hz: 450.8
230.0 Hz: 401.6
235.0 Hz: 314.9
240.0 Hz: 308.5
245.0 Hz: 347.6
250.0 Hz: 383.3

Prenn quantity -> 1.88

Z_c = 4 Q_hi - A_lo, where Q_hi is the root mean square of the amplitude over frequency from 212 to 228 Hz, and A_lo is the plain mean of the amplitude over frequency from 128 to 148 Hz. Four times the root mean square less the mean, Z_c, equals 1339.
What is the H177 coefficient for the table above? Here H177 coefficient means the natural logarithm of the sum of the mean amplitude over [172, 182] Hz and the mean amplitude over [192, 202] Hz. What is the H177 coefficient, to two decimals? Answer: 6.74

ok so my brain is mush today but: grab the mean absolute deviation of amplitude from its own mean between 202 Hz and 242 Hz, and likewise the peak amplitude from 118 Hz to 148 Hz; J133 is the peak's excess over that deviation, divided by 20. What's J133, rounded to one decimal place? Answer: 20.0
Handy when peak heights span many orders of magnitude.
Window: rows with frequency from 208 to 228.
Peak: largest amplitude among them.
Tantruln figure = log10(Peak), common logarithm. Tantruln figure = 2.65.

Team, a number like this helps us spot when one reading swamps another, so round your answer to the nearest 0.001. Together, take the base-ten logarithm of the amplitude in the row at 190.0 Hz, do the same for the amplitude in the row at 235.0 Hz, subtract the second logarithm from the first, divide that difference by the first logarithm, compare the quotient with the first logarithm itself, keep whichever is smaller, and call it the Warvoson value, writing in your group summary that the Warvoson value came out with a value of 0.046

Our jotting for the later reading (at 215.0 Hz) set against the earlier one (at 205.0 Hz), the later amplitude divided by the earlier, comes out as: 1.03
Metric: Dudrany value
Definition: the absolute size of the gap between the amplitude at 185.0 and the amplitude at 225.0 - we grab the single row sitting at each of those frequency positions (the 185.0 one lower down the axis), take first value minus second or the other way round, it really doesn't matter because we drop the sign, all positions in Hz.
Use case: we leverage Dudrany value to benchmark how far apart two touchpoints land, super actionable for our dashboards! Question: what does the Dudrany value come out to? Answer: 26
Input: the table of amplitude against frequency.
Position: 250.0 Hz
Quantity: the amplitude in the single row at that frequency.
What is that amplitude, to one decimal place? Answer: 383.3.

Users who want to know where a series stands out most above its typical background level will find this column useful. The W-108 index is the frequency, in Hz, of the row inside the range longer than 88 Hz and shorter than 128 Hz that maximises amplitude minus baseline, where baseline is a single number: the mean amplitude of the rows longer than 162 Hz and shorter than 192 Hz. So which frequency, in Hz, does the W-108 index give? 125.0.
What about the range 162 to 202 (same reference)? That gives 165.0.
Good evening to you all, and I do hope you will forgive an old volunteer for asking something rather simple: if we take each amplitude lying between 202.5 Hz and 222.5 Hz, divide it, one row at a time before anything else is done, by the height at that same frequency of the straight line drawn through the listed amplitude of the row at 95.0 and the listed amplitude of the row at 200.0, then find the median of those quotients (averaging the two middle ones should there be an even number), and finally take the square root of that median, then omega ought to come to 1.01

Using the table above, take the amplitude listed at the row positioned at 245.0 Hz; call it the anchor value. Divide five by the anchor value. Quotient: 0.0144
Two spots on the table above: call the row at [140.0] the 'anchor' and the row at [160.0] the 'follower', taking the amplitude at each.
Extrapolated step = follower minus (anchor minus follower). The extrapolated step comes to 438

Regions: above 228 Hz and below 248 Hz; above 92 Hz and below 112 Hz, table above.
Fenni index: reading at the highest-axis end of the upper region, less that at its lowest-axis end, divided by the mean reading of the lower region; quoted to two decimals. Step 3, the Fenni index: -0.13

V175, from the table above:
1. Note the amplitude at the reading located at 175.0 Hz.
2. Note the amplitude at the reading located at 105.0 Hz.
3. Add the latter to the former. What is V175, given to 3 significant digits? 847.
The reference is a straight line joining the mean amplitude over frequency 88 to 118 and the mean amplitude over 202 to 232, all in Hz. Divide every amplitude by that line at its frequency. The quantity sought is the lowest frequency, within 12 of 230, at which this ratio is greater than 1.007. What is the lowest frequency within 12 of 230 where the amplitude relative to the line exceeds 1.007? 220.0 Hz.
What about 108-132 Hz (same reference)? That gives 115.0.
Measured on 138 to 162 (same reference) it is 145.0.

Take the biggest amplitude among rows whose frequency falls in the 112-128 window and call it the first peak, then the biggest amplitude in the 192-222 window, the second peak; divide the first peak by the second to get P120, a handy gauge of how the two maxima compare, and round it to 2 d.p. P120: 1.00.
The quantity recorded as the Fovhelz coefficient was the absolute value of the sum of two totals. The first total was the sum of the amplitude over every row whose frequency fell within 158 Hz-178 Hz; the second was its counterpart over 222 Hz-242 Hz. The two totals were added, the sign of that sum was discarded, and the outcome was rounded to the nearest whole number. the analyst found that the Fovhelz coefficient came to 3198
